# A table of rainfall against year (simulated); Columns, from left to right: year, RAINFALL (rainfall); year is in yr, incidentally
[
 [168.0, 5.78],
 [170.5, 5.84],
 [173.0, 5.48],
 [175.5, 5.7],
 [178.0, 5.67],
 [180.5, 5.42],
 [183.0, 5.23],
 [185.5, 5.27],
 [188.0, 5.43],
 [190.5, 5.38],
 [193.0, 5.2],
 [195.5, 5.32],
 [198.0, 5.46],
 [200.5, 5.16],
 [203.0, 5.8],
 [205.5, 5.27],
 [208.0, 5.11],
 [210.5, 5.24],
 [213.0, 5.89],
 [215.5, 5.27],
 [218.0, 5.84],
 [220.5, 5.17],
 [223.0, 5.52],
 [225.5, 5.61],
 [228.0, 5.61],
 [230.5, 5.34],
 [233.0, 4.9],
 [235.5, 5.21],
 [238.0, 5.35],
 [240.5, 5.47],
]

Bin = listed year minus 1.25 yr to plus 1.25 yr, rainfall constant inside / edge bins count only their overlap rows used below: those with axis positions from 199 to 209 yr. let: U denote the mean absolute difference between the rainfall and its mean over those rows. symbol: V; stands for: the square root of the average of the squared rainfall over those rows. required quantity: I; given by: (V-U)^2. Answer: 26.1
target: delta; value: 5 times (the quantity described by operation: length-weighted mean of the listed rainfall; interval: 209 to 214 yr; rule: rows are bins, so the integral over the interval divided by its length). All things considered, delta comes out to 27.6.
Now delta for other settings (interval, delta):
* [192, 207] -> 26.8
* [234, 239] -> 26.3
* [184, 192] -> 26.8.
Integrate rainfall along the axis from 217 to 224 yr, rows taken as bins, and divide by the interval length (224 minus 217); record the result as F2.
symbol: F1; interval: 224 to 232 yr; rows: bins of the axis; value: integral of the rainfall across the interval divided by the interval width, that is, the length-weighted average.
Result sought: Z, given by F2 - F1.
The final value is 0.00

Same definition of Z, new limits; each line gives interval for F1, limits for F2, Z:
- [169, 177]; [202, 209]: -0.29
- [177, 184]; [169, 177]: 0.24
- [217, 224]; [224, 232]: 0.00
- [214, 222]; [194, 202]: -0.12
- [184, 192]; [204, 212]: -0.10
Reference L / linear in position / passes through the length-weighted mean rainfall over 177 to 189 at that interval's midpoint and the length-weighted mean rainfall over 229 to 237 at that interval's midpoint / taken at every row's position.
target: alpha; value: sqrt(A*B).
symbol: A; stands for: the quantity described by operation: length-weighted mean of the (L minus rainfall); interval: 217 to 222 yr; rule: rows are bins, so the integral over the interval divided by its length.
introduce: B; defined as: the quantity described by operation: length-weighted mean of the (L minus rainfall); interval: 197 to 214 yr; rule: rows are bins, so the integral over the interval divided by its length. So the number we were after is 0.17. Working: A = -0.26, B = -0.12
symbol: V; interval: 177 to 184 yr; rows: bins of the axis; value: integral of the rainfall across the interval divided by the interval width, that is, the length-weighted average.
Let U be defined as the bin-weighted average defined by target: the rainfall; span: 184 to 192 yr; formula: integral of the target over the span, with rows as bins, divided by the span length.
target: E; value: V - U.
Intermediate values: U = 5.35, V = 5.44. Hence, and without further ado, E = 0.09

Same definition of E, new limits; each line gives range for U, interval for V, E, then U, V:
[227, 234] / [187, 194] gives 0.05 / 5.29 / 5.34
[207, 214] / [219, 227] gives 0.04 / 5.41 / 5.45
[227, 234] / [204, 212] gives -0.04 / 5.29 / 5.25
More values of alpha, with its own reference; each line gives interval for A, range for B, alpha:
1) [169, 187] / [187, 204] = 0.07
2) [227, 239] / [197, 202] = 0.02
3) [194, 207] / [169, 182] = 0.12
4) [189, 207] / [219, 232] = 0.10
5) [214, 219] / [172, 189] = 0.12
